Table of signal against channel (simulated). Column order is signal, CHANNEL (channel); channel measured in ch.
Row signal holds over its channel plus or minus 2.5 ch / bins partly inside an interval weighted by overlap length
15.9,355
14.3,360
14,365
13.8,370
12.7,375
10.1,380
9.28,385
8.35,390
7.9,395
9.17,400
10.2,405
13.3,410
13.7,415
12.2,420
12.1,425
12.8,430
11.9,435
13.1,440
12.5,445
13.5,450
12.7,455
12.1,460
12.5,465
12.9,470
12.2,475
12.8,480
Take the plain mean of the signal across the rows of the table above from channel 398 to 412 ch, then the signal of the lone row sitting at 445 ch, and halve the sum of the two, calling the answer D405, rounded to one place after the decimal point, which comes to 11.7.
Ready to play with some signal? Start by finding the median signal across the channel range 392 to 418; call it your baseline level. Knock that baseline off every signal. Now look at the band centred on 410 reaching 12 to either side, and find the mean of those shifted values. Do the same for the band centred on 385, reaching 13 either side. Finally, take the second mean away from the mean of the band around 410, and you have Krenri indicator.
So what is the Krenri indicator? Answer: 2.0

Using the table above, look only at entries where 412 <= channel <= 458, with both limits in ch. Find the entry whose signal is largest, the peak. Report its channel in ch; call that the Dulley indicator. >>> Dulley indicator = 415 ch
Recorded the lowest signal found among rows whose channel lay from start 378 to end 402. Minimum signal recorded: 7.9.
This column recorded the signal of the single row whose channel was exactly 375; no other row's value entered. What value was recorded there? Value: 12.7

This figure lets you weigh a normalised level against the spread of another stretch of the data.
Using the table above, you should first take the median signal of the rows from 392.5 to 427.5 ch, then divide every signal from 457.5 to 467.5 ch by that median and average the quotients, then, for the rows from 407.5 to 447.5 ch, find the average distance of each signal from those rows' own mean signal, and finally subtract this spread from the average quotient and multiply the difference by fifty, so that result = 25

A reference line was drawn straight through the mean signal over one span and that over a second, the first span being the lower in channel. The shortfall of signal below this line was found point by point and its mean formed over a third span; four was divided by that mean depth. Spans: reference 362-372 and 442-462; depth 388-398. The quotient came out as 1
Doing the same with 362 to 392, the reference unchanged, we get 2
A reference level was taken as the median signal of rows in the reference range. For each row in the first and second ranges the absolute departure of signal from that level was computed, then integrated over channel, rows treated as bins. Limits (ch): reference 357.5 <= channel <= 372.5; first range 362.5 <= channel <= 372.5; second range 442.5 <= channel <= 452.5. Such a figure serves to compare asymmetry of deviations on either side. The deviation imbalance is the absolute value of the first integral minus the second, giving 9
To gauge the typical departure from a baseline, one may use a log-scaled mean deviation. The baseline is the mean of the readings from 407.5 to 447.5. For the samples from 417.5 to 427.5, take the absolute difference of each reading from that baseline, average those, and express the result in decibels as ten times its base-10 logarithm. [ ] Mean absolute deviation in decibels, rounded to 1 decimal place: -2.6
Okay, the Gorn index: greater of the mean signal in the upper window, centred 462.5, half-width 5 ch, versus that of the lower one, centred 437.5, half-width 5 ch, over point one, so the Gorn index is 125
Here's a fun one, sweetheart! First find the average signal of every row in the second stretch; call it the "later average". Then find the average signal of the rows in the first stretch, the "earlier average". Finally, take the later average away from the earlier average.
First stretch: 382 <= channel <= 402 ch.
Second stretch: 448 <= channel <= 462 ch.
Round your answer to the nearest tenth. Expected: -4.1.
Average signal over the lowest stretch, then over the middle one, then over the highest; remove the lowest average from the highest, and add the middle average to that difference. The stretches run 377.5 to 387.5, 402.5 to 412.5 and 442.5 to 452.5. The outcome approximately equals 15.1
